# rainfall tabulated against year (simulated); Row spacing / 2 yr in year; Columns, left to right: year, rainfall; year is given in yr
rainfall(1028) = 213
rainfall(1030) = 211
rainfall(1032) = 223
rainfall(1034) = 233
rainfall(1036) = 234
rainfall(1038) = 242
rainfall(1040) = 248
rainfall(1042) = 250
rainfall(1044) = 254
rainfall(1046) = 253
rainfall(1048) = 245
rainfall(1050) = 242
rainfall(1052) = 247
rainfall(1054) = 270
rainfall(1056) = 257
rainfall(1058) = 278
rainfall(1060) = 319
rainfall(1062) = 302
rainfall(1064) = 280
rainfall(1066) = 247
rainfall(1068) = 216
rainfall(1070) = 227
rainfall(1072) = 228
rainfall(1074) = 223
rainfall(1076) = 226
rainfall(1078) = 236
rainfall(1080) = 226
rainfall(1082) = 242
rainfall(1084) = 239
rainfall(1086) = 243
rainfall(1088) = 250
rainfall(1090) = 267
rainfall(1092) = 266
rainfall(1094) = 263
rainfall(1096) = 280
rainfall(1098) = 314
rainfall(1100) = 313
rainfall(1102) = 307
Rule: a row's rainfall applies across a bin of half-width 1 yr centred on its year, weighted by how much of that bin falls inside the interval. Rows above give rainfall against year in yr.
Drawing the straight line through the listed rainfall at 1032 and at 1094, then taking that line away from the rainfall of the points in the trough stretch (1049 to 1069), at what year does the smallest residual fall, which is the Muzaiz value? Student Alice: 1068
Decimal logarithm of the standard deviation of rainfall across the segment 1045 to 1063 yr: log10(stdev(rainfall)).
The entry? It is 1.4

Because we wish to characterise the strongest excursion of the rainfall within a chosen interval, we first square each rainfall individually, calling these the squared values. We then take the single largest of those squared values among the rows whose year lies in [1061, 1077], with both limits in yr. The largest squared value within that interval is 91204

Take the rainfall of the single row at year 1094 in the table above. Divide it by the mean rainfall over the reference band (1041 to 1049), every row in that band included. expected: 1.05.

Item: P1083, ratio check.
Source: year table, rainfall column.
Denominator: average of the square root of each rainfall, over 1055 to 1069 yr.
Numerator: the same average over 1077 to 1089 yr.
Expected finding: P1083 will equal 0.94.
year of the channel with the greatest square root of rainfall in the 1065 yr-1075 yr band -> 1066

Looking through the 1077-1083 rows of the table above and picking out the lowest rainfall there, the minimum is 226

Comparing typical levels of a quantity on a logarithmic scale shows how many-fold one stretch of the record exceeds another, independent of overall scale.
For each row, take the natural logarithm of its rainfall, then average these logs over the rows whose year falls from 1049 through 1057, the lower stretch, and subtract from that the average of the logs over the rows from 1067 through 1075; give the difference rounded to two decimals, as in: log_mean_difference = 0.13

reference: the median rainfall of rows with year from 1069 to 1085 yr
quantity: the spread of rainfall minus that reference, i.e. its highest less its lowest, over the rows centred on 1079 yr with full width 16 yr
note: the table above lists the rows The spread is 20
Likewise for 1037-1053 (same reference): 12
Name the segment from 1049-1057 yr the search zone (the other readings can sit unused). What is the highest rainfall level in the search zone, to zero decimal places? 270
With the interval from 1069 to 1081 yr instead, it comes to 236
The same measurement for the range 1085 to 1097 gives 280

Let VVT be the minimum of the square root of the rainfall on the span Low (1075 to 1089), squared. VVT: 226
